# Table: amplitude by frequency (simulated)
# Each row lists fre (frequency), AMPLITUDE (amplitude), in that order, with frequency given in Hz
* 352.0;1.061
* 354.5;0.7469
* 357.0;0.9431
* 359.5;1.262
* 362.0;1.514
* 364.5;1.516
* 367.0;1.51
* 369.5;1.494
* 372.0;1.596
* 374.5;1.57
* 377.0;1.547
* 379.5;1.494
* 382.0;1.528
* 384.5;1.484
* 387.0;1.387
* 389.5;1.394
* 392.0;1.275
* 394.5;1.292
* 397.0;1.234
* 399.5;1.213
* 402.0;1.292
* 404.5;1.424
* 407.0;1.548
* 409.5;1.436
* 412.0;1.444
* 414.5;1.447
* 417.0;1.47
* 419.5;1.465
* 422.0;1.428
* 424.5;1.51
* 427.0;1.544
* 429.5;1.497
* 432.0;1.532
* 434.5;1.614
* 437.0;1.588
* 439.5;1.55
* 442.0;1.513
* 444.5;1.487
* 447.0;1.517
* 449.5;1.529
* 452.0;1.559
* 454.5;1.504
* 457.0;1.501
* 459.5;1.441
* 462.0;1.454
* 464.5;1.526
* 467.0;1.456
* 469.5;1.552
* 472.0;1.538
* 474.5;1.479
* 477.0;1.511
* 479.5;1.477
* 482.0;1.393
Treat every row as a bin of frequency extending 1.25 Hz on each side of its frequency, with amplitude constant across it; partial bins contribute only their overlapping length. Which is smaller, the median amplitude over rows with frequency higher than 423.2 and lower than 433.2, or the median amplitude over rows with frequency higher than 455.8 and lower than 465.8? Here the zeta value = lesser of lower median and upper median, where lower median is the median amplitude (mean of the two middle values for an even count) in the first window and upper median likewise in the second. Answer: 1.48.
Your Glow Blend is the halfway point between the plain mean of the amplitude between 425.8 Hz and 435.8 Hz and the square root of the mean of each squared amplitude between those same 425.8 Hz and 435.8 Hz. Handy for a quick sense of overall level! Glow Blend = 1.55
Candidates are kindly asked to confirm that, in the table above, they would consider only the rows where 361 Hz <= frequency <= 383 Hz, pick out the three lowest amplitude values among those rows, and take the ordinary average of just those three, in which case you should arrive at 1.50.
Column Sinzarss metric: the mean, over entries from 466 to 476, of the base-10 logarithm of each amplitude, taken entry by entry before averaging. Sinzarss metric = 0.178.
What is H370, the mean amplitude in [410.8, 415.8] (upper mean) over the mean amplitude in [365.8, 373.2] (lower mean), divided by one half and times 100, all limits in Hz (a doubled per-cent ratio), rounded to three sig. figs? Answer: 189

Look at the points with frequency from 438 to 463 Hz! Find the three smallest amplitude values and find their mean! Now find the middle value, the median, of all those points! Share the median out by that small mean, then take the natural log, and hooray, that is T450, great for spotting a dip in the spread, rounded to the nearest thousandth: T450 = 0.032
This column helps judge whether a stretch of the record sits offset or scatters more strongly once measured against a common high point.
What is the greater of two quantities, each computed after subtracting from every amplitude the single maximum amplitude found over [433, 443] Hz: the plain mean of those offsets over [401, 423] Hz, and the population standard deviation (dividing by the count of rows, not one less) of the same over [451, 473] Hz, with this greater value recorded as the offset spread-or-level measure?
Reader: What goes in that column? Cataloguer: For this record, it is 0.042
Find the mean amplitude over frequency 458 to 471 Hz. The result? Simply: 1.49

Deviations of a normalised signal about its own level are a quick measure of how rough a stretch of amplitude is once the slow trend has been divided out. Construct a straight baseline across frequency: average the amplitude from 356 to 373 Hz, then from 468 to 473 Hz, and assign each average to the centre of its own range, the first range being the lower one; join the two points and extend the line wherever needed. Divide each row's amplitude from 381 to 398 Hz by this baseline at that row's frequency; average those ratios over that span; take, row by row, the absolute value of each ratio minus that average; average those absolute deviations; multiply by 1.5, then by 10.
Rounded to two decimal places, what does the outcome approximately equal 0.98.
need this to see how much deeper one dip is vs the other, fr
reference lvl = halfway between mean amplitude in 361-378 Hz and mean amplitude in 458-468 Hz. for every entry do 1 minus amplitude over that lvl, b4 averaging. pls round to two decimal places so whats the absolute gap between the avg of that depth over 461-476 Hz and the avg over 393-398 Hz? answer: 0.16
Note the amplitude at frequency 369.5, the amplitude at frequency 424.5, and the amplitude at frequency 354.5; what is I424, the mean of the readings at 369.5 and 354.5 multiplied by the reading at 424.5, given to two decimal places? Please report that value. 1.69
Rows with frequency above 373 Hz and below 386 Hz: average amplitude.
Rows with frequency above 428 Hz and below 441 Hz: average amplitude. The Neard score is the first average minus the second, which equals -0.032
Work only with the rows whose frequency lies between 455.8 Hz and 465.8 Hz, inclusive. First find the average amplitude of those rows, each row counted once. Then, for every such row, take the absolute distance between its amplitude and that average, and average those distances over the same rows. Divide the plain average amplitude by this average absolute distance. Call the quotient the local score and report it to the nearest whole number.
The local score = 45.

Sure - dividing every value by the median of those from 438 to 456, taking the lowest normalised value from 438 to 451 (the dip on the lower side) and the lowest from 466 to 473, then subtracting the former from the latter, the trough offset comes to -0.02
